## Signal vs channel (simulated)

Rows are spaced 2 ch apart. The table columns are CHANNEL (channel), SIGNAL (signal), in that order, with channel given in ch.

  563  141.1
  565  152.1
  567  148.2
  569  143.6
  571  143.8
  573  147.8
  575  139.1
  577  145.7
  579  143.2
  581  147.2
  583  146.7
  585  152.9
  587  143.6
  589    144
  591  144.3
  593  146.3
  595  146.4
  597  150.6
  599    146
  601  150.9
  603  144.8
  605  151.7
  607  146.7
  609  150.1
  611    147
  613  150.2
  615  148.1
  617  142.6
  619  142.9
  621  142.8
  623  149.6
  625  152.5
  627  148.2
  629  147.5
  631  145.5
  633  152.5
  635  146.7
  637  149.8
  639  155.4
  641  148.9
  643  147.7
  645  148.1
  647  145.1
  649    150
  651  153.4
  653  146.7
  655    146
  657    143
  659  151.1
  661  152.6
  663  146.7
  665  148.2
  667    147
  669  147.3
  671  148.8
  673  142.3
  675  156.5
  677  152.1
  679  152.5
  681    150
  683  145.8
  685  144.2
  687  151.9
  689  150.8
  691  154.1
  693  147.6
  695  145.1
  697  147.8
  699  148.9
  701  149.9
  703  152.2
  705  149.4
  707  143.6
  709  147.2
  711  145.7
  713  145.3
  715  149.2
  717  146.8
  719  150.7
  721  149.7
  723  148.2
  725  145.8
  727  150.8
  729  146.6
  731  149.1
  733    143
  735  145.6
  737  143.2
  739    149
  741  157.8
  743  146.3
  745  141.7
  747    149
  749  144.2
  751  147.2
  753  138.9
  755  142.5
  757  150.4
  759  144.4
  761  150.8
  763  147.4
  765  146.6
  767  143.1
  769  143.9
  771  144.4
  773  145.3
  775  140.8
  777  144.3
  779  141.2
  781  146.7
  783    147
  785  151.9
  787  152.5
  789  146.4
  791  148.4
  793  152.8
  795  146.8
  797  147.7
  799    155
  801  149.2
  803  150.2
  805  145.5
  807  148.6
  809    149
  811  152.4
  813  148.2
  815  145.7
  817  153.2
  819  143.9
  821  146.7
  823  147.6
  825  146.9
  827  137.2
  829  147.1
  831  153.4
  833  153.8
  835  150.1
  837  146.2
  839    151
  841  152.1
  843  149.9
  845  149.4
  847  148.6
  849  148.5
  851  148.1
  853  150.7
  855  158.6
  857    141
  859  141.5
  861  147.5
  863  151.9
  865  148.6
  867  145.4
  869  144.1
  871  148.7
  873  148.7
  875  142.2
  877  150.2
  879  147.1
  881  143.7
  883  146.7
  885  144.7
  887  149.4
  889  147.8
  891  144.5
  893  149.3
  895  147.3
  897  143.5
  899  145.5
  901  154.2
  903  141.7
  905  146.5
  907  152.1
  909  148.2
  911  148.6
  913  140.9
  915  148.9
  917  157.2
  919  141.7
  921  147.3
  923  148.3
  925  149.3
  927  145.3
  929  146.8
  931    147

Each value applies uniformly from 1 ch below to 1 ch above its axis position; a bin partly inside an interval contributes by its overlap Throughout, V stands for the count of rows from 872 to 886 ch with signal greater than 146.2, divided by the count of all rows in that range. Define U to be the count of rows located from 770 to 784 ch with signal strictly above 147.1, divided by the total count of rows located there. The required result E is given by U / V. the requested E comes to 0.0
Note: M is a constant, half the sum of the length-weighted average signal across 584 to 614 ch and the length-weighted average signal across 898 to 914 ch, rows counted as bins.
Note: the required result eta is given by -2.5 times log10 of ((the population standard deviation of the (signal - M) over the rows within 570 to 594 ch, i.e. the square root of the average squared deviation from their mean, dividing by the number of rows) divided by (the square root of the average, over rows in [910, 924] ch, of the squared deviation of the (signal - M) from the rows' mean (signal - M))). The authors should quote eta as 0.49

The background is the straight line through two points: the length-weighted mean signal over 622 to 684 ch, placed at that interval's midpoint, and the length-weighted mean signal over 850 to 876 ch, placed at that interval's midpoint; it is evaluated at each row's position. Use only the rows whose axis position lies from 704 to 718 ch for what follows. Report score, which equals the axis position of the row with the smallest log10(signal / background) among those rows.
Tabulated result 707 ch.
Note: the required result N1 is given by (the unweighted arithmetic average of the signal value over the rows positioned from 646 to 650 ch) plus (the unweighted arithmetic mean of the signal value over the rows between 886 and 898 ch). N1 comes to 295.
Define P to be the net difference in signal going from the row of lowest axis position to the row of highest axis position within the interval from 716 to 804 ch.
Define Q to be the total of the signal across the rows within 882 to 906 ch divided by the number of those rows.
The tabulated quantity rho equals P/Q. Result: 0.023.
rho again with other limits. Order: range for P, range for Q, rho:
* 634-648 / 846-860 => -0.011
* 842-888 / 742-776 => -0.003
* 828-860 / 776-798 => -0.038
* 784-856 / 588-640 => 0.045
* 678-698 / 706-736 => -0.032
